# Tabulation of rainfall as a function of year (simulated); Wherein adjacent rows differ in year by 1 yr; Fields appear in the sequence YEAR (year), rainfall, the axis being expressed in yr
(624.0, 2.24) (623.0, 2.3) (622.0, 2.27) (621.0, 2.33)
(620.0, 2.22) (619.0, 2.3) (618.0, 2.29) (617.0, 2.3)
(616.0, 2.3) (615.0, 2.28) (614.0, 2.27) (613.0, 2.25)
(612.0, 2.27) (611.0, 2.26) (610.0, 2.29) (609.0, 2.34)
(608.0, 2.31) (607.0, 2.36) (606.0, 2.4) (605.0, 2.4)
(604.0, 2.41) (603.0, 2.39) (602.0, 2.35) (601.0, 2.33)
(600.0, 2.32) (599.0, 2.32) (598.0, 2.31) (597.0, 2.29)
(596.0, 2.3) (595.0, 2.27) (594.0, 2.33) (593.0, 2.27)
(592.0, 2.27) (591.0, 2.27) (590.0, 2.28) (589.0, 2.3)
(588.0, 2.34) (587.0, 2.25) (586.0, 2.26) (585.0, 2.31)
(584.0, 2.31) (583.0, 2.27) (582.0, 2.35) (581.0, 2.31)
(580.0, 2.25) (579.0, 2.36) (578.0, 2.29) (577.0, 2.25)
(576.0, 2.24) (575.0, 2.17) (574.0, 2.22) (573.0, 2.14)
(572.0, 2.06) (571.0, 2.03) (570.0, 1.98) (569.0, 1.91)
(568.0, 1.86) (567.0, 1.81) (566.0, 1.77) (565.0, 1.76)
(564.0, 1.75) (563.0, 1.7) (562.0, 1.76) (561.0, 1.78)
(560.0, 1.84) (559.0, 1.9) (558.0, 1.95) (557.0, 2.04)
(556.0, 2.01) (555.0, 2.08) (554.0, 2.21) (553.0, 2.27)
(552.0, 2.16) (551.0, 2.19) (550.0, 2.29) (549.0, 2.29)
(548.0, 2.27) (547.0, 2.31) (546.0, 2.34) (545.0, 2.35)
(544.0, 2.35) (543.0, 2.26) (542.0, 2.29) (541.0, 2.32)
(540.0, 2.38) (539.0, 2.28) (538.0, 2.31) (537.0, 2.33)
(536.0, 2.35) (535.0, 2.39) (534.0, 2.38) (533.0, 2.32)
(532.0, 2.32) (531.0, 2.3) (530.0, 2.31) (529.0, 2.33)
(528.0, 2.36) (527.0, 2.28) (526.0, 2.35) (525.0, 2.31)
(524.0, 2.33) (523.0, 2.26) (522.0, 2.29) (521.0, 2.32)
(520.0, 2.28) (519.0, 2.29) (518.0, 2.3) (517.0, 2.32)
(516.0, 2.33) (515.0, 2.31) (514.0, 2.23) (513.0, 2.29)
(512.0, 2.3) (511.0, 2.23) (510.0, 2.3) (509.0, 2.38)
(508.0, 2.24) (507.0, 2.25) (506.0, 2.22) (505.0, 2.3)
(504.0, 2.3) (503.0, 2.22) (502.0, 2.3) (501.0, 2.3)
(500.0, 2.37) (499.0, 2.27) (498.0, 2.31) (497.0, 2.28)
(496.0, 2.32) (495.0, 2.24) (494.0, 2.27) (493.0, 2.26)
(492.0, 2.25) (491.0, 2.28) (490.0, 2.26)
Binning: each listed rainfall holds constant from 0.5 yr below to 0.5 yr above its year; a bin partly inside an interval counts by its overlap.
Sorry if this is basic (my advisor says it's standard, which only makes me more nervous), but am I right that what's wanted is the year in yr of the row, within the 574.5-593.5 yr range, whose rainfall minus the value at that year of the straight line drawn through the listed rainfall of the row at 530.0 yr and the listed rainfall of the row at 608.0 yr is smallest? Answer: 575.0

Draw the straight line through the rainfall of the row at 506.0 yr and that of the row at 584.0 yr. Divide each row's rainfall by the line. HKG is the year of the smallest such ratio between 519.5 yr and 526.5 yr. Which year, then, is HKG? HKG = 523.0 yr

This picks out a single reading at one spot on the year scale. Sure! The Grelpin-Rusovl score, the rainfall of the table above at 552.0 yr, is 2.16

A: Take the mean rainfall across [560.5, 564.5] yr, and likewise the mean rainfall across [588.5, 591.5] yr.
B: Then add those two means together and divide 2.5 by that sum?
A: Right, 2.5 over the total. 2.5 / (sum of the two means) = 0.620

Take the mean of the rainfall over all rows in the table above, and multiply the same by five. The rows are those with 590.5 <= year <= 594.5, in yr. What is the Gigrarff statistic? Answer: 11.4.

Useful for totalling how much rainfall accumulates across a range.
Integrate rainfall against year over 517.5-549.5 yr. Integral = 74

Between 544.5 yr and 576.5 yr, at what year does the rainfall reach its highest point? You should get 545.0 yr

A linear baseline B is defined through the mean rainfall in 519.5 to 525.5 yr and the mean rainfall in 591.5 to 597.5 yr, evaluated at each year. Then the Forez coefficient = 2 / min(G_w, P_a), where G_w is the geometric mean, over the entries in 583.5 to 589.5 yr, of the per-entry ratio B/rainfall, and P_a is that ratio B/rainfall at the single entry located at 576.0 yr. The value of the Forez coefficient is 2.00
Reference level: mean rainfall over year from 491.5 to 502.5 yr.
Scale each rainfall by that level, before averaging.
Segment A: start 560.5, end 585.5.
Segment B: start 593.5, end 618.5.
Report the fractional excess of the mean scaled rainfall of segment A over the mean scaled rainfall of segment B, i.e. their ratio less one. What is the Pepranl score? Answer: -0.11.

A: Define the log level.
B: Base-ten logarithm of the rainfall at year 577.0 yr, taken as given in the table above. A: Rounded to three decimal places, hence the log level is 0.352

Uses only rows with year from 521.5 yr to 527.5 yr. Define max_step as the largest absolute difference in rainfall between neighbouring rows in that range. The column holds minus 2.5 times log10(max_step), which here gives 2.9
